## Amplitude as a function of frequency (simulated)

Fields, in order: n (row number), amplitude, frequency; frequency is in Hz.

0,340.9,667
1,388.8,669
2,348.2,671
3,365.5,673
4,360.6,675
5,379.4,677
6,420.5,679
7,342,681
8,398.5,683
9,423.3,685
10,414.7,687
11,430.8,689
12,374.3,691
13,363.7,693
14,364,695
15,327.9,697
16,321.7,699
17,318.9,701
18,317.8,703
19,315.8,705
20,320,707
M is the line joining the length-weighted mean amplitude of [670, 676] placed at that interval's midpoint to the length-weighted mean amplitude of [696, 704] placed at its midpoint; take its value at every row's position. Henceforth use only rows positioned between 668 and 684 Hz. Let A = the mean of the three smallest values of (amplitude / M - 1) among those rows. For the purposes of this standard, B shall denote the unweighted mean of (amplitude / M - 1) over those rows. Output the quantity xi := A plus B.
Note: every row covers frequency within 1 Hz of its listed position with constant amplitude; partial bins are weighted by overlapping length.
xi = 0.05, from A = -0.012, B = 0.06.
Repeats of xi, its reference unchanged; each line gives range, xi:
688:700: 0.14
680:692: 0.25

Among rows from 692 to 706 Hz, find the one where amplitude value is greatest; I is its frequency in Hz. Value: 695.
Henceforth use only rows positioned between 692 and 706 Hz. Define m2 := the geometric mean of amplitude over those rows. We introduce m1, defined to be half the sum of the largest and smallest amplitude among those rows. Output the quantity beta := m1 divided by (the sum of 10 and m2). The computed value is 0.99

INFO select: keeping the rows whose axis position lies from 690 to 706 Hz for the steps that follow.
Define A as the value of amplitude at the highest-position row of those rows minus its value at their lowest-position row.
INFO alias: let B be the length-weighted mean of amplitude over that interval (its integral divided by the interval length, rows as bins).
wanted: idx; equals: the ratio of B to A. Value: -6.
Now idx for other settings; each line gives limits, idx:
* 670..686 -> 5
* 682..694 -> -12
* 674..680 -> 6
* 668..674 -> -16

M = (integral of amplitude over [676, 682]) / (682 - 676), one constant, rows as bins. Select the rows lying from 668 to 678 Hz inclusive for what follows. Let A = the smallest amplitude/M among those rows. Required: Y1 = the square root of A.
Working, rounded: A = 0.91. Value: 0.96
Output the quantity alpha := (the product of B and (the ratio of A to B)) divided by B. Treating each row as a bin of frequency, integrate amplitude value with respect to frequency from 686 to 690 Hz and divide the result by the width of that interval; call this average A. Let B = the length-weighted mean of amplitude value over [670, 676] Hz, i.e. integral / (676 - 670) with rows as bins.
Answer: 1.18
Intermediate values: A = 423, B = 358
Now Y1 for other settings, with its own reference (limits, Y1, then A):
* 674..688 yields 0.95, 0.90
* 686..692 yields 0.99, 0.98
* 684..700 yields 0.92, 0.85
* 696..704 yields 0.91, 0.83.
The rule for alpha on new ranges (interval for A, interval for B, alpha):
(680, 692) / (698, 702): 1.24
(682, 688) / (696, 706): 1.29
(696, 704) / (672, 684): 0.85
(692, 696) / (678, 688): 0.91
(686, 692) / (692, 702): 1.20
